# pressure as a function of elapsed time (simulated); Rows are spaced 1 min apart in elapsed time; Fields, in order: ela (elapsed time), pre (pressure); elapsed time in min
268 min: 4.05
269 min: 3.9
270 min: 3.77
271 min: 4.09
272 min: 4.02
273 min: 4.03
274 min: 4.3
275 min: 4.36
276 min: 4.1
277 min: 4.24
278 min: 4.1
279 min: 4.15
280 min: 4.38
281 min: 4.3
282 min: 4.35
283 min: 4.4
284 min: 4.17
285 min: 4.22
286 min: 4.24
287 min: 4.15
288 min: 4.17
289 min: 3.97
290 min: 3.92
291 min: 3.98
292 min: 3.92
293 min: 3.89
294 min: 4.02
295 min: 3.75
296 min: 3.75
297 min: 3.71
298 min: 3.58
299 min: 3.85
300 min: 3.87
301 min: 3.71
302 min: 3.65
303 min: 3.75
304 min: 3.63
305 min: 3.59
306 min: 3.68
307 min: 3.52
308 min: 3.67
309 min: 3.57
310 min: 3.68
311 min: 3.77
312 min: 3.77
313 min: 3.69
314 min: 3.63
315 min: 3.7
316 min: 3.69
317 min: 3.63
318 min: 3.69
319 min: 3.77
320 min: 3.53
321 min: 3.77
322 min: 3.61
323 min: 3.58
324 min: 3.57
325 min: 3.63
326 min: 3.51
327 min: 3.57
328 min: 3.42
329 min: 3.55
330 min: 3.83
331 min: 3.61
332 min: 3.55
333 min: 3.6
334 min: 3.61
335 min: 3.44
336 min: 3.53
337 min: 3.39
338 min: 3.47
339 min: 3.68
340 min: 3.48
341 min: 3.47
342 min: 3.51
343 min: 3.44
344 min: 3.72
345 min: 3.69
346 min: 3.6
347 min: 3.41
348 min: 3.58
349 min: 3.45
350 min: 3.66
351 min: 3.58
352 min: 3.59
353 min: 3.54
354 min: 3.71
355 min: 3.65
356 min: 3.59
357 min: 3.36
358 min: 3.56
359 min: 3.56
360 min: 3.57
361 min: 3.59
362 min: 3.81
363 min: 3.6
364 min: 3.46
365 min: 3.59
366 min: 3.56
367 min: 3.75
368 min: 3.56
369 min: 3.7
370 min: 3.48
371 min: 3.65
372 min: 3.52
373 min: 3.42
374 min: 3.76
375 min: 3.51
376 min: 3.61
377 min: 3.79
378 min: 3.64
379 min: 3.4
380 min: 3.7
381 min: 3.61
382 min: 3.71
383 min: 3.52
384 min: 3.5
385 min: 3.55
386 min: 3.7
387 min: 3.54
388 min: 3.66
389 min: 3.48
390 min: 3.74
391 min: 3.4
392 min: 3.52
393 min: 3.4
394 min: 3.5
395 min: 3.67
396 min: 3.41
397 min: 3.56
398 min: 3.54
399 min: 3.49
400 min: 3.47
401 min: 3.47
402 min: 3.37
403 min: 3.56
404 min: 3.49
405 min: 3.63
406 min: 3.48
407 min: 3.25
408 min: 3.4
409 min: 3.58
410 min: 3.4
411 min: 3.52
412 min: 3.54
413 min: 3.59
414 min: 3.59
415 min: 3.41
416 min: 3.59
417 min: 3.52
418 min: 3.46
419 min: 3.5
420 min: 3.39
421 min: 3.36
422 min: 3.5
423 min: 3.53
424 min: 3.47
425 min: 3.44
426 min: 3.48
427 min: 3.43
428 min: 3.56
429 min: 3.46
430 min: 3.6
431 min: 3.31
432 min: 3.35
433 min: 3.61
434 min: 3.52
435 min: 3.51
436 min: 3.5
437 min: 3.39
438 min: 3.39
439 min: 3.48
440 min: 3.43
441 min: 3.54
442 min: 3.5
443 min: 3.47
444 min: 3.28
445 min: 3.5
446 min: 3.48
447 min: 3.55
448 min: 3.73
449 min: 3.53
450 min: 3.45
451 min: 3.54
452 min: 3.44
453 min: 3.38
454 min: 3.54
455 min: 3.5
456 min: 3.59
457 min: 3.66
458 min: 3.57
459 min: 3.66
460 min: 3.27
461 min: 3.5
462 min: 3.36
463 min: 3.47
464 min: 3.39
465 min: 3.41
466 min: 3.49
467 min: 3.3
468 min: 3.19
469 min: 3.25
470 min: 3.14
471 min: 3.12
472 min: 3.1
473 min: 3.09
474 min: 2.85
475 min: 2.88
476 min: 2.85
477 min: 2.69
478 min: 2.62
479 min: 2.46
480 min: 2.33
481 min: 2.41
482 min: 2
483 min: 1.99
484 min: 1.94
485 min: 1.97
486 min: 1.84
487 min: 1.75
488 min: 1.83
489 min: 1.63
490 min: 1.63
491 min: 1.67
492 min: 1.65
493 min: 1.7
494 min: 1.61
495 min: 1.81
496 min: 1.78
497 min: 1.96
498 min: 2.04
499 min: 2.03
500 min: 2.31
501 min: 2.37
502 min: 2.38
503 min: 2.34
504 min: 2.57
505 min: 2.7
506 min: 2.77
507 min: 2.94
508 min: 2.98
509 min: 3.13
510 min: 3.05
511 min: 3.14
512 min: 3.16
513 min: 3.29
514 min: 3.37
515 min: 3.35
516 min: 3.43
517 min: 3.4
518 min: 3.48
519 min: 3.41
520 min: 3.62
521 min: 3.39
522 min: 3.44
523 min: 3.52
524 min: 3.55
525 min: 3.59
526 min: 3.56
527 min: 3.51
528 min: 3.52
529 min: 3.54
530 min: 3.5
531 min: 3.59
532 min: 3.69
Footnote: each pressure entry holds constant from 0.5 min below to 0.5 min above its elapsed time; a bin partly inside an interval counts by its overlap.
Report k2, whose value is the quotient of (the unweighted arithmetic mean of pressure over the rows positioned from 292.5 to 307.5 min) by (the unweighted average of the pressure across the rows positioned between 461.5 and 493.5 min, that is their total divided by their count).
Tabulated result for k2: 1.46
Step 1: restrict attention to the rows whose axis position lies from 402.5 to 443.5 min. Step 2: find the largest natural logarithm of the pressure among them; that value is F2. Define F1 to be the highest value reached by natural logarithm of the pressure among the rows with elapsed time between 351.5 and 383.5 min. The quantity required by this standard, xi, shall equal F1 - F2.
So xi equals 0.05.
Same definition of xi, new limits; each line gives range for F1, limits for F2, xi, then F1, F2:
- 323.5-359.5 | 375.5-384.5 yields 0.01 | 1.34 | 1.33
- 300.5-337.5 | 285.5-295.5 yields -0.10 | 1.34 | 1.44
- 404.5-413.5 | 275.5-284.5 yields -0.19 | 1.29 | 1.48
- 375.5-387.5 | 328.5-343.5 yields -0.01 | 1.33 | 1.34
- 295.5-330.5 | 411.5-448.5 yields 0.04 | 1.35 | 1.32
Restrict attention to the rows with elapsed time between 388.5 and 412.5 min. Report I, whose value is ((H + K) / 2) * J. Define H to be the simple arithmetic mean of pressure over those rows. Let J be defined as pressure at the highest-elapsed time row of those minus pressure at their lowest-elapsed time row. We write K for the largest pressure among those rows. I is 0.22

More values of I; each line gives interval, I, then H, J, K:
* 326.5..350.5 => 0.33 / 3.55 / 0.09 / 3.83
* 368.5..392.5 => -0.66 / 3.59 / -0.18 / 3.79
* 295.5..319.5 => 0.08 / 3.69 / 0.02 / 3.87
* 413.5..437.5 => -0.71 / 3.48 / -0.20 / 3.61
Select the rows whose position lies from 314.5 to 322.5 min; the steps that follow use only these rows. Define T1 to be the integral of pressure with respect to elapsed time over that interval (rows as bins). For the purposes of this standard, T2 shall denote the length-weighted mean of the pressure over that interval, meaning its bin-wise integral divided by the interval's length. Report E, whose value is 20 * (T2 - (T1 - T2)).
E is -441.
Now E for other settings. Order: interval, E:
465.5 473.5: -385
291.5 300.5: -534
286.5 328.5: -2981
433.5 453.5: -1253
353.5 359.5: -286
